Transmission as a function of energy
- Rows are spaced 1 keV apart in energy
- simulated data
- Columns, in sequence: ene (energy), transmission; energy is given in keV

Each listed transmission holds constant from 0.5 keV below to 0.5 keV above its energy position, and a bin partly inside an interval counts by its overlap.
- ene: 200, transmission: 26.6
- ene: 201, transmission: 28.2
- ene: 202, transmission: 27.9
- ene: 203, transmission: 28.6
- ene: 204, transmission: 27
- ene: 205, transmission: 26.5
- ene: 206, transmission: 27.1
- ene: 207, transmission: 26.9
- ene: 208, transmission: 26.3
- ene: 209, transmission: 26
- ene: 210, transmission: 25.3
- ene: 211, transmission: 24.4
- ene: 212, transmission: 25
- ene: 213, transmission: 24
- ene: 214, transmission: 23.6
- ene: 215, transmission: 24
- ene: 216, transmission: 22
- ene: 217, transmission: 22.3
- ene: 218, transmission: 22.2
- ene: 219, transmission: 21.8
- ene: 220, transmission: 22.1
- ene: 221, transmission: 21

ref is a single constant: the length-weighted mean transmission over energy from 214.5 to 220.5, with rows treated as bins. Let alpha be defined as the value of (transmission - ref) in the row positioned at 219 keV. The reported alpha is -1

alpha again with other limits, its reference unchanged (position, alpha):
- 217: 0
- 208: 4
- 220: 0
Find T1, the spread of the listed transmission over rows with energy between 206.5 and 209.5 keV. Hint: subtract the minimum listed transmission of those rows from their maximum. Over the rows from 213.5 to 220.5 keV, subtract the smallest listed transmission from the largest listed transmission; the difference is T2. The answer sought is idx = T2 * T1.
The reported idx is 2.0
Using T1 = 0.9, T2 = 2.20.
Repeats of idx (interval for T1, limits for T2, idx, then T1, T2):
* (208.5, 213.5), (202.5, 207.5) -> 4.2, 2.0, 2.10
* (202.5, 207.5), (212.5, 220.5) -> 4.6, 2.1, 2.20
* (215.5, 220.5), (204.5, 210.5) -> 0.9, 0.5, 1.80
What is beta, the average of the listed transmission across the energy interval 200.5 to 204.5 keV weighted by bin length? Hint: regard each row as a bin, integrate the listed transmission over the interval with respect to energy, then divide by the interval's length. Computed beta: 28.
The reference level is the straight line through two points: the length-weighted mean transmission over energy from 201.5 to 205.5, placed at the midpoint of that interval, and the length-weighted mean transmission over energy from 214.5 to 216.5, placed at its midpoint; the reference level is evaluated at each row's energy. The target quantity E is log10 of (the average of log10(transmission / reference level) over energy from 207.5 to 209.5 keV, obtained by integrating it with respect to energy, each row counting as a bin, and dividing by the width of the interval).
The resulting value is -2.05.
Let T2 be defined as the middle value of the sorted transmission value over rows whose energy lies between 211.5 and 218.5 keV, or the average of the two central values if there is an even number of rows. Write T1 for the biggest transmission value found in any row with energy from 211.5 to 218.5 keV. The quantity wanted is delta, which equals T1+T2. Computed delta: 49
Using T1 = 25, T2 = 24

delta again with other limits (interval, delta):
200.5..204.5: 57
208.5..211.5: 51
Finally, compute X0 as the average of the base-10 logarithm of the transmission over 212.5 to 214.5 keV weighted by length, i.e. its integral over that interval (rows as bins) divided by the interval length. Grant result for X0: 1.38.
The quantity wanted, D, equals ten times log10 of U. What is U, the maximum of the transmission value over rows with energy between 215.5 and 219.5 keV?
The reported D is 13.5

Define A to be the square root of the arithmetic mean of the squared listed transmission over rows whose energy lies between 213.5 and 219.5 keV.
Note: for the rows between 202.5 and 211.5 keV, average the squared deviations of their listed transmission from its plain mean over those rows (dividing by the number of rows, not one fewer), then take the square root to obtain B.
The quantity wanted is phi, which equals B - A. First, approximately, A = 22.7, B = 1.12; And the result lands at -22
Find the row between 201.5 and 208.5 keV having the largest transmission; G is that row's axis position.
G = 203 keV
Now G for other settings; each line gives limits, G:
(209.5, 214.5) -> 210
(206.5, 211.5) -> 207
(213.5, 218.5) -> 215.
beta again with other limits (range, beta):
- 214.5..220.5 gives 22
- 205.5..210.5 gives 26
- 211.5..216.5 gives 24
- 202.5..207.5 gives 27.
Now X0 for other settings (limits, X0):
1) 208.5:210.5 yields 1.41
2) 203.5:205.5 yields 1.43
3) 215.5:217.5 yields 1.35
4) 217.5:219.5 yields 1.34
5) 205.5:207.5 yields 1.43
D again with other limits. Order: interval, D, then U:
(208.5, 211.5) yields 14.1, 26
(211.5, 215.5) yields 14.0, 25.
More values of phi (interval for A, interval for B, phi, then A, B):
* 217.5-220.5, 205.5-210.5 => -21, 22.0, 0.65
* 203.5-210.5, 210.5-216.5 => -26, 26.4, 0.93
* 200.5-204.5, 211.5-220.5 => -27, 27.9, 1.09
